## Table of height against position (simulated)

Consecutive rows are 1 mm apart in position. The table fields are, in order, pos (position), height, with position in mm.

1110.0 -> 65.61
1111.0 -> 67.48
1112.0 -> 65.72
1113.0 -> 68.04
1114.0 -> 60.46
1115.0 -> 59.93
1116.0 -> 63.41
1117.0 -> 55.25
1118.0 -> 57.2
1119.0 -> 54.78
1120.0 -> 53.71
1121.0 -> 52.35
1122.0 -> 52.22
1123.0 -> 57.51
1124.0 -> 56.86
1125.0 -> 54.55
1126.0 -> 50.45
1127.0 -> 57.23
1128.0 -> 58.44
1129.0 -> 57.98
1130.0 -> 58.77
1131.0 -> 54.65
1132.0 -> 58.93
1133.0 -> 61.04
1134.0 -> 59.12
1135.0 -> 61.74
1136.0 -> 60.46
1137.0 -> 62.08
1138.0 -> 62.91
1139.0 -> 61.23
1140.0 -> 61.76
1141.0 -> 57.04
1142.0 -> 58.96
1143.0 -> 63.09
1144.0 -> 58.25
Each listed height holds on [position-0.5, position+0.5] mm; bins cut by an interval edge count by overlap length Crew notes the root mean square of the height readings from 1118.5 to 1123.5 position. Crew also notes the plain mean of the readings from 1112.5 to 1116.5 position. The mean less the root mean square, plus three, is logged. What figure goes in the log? 12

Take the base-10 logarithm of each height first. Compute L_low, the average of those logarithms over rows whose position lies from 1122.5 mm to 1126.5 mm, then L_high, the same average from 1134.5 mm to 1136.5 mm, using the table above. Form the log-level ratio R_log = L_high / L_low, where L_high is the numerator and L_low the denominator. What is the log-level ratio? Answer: 1.03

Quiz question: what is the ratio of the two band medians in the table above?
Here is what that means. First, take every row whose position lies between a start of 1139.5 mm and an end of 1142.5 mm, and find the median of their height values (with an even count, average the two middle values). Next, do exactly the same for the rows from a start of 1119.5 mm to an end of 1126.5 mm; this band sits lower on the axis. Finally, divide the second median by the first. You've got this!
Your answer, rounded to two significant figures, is 0.91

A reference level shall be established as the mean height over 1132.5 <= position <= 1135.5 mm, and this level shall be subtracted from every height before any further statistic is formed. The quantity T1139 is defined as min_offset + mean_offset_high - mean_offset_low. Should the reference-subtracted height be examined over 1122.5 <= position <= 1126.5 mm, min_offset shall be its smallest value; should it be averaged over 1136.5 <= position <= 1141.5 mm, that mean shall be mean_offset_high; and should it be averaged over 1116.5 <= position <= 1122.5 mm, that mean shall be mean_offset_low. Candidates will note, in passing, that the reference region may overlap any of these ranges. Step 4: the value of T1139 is -3.4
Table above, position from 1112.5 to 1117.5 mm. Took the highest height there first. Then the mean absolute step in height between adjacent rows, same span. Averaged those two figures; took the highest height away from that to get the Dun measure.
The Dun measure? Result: -32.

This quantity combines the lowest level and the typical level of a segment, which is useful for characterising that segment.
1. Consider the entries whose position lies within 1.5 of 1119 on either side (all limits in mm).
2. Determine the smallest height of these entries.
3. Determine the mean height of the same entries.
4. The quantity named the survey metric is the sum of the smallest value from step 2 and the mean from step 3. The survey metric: 109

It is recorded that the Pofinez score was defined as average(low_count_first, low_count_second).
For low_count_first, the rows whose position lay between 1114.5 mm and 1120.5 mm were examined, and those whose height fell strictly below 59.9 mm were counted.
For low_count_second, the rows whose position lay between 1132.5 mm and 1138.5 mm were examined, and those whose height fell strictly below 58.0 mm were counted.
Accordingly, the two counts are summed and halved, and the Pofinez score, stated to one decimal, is 2.0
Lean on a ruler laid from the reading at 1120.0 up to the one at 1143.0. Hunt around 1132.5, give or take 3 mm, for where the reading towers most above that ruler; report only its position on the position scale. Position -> 1133.0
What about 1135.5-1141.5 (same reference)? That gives 1138.0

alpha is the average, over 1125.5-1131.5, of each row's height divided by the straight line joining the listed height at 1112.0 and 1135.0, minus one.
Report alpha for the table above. -0.11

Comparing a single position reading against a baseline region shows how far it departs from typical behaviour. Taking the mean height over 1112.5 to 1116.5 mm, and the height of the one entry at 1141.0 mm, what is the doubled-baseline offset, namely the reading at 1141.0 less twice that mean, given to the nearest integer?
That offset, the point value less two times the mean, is -69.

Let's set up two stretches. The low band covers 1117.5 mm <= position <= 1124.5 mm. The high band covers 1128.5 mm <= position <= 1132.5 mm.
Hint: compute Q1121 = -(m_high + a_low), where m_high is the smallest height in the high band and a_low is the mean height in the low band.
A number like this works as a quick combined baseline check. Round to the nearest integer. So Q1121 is -110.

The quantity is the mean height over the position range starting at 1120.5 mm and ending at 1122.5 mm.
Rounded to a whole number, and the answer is 52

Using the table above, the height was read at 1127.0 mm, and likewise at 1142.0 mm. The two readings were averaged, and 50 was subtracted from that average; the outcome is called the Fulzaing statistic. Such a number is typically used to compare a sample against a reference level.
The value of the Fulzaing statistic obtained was 8.1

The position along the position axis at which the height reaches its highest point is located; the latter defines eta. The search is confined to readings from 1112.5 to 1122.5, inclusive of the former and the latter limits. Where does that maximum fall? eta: 1113.0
